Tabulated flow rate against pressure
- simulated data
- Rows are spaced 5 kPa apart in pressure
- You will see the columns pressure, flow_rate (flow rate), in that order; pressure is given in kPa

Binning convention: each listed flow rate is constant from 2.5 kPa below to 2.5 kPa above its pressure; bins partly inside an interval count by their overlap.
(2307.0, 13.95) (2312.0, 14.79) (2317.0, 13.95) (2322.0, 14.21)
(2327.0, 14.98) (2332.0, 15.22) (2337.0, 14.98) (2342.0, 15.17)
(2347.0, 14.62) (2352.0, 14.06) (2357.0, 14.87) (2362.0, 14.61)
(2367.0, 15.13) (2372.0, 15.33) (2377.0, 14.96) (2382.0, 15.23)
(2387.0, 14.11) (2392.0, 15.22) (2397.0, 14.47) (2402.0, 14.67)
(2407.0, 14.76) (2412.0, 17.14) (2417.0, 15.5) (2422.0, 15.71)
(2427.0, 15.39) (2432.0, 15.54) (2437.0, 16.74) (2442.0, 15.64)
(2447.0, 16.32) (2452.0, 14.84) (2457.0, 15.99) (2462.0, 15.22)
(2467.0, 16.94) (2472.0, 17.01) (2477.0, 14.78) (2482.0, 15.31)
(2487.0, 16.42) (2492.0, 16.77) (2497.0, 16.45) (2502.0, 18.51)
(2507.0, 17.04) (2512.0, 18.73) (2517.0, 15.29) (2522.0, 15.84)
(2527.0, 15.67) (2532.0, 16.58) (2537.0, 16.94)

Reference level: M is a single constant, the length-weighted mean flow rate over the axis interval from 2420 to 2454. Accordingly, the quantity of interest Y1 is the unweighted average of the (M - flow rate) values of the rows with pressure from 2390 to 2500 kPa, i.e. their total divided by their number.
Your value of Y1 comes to -0.01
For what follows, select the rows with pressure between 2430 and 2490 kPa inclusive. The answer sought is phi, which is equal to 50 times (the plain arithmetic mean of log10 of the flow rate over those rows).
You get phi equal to 60.0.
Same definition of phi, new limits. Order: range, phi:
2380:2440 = 59.3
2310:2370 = 58.4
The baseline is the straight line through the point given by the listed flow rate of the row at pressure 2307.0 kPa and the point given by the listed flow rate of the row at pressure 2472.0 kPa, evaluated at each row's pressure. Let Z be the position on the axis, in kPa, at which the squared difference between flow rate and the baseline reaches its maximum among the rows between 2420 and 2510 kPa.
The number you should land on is 2477.0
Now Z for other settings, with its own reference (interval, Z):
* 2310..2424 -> 2387.0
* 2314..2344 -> 2332.0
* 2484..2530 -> 2517.0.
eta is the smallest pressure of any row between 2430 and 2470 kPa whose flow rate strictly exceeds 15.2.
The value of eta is 2432.0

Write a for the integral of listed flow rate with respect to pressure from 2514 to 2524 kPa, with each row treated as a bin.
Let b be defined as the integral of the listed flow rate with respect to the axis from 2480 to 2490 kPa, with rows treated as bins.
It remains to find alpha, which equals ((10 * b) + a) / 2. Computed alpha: 875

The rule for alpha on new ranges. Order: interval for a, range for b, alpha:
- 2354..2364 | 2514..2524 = 859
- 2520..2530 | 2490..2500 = 914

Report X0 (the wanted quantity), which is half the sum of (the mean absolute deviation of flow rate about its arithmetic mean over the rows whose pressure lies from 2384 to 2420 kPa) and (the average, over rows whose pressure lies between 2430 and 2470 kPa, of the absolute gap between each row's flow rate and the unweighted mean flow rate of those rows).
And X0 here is 0.65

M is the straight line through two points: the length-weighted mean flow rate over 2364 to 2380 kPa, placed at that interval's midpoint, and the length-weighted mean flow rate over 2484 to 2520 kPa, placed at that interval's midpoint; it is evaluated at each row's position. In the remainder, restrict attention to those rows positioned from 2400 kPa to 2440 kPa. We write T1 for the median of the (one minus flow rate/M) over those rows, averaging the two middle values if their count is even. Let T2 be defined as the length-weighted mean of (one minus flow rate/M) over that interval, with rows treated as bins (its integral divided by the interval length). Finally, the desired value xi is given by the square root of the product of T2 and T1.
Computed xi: 0.013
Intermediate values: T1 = 0.023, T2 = 0.008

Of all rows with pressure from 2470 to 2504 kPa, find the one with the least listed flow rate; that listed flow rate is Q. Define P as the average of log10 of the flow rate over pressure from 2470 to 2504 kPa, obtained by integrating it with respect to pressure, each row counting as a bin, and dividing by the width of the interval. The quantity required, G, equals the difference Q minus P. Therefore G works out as 13.6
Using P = 1.21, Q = 14.78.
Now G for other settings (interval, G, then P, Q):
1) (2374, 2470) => 12.9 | 1.19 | 14.11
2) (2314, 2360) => 12.8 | 1.17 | 13.95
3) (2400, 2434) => 13.5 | 1.19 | 14.67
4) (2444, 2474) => 13.6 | 1.20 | 14.84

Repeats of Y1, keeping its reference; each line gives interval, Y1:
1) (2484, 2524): -1.13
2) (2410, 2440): -0.25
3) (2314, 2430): 0.78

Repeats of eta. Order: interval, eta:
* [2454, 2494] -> 2457.0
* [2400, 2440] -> 2412.0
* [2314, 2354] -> 2332.0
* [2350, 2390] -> 2372.0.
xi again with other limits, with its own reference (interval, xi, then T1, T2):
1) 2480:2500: 0.027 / 0.024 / 0.030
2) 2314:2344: 0.021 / -0.028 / -0.016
